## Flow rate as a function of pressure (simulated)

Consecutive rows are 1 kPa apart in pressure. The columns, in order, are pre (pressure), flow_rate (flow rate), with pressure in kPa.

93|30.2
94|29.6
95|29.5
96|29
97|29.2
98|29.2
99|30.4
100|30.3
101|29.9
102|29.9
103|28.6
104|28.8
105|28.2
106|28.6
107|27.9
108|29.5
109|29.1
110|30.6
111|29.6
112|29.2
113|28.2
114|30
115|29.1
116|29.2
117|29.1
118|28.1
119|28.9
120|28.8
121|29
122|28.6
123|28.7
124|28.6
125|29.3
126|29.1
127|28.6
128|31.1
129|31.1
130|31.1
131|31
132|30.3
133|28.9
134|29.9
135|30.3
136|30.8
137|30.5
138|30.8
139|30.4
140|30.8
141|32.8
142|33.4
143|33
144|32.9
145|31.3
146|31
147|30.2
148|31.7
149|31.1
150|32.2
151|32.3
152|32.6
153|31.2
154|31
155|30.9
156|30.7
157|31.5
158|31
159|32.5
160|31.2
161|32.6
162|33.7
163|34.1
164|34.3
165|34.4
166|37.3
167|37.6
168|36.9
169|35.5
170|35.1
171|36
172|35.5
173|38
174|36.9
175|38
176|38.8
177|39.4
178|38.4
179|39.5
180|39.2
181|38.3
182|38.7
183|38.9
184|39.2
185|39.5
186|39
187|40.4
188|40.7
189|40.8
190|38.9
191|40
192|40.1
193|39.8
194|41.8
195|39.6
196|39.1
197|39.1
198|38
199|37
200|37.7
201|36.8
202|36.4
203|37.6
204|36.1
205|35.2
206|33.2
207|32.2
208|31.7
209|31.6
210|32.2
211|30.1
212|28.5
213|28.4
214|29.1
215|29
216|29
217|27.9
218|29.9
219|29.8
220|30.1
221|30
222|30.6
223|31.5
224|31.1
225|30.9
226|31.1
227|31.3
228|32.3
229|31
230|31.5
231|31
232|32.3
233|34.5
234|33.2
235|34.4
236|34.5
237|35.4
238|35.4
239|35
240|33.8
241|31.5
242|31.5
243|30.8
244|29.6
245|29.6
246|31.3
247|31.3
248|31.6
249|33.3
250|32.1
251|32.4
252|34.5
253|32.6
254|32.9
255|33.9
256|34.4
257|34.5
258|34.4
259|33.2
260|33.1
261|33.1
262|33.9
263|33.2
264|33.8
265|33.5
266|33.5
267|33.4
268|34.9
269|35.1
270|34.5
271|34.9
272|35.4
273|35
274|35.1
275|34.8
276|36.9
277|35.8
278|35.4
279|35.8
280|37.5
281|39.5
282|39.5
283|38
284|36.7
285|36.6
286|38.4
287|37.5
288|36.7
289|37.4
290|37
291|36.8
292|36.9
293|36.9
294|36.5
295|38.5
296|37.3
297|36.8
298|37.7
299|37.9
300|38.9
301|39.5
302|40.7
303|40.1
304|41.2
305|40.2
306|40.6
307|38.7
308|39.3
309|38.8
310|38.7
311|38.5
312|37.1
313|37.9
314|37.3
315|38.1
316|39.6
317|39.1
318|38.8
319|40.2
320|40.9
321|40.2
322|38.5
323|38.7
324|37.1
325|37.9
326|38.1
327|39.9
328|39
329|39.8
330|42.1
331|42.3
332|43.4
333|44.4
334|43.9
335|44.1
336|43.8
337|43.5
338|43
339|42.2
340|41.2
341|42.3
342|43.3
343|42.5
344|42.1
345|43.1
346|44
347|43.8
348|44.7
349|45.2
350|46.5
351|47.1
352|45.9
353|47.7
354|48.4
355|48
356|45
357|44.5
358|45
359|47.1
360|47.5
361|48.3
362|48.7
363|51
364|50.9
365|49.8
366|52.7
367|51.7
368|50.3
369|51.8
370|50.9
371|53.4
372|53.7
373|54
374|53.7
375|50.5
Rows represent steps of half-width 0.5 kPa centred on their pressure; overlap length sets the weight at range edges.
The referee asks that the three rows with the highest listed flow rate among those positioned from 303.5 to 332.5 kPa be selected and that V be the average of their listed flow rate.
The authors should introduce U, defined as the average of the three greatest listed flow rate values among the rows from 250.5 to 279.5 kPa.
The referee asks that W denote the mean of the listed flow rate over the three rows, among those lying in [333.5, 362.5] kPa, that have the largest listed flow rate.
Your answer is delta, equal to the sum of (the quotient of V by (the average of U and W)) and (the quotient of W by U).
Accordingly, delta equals 2.3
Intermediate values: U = 36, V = 43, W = 48.5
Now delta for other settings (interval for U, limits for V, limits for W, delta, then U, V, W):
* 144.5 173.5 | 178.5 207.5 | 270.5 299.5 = 2.1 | 38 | 41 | 39.2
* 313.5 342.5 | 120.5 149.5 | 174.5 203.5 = 1.7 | 44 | 33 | 41.1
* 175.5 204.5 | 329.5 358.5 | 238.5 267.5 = 2.1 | 41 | 48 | 34.7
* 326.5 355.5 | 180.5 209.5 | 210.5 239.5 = 1.7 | 48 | 41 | 35.3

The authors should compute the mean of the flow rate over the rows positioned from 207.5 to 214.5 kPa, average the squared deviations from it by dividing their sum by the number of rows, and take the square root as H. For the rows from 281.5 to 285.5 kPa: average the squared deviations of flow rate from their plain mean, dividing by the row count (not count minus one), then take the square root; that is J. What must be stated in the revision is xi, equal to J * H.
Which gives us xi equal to 1.8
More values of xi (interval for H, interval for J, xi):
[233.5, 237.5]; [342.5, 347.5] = 0.6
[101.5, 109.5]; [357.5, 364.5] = 1.2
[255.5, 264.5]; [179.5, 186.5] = 0.2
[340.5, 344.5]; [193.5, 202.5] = 0.7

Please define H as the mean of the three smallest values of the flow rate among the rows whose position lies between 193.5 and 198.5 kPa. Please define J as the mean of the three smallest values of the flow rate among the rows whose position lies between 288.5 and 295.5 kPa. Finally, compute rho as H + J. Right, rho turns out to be 75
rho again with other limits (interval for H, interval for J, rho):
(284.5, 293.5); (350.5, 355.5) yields 84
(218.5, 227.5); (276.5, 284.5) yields 66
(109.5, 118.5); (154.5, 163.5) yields 59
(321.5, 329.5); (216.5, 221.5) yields 67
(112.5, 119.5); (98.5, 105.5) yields 57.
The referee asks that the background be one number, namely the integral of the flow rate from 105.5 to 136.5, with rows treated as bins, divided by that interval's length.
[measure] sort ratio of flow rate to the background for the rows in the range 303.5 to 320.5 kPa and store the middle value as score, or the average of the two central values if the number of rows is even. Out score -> 1.32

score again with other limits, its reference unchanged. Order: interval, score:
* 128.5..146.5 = 1.05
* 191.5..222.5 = 1.09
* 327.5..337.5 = 1.48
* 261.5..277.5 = 1.18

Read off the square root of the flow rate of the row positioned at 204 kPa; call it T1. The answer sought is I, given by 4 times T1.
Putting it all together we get 24.0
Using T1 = 6.0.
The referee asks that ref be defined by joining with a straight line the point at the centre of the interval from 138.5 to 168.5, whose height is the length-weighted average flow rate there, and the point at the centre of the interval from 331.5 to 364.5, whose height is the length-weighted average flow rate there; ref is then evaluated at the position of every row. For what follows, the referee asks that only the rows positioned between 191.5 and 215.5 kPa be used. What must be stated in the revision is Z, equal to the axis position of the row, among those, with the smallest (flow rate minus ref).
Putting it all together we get 213 kPa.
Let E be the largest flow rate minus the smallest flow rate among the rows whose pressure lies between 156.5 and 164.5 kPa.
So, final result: 3.3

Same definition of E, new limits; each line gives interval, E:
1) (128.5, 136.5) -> 2.2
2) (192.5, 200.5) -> 4.8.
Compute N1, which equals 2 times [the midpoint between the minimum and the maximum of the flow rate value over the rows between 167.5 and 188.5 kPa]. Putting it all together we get 76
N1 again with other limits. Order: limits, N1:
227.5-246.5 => 65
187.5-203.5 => 78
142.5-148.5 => 63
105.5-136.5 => 59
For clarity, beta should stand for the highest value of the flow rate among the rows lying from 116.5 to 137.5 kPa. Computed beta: 31.1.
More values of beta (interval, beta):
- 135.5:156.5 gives 33.4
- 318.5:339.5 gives 44.4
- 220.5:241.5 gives 35.4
